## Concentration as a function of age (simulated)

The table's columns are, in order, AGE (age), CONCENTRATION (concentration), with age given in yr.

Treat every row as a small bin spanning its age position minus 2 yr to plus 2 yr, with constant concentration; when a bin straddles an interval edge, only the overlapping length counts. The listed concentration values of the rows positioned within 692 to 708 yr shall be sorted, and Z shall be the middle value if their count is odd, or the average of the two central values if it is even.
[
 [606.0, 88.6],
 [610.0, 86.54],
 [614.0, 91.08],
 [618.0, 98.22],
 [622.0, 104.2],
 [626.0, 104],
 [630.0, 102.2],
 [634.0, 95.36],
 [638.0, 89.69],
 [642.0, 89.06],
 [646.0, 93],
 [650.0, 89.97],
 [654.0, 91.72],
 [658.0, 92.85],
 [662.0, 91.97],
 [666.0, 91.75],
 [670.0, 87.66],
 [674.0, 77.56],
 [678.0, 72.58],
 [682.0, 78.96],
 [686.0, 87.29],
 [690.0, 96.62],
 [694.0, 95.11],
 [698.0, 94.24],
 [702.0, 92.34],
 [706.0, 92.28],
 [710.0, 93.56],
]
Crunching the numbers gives 93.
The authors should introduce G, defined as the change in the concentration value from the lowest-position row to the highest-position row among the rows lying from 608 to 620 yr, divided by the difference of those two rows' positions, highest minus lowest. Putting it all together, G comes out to 1.5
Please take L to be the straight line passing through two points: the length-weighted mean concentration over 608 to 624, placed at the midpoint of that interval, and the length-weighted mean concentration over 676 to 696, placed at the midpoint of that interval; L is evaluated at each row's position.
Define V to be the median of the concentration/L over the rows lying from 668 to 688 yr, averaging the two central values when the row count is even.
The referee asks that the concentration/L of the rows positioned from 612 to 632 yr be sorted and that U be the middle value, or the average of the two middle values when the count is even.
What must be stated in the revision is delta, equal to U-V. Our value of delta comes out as 0.185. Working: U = 1.10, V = 0.91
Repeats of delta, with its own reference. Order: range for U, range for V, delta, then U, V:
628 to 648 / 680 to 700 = -0.094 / 1.02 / 1.11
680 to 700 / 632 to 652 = 0.122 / 1.11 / 0.99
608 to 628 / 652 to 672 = 0.005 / 1.04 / 1.03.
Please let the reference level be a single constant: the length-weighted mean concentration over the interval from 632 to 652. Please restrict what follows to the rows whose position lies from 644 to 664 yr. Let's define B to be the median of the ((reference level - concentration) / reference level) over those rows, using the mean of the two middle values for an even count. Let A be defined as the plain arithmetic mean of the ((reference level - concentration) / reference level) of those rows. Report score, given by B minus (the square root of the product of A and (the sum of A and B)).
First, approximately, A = -0.005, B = -0.006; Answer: -0.01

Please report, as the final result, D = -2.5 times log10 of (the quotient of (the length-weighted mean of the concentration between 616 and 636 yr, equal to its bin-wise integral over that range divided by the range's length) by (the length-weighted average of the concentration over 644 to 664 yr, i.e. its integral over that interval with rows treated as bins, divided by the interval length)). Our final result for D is -0.10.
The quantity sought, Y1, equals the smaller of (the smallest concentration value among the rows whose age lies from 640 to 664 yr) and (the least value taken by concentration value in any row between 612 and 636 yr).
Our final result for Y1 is 89.1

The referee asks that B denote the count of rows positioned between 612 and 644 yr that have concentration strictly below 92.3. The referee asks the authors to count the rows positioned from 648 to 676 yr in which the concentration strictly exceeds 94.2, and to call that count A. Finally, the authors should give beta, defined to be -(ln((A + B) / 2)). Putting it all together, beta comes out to -0.4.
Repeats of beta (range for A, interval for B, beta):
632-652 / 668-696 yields -1.1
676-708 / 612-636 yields -0.7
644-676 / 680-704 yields 0.0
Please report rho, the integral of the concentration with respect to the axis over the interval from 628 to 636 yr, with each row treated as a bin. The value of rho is 790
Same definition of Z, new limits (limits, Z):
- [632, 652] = 90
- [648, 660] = 92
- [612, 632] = 102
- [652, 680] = 92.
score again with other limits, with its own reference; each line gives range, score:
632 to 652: 0.02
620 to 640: -0.25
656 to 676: -0.04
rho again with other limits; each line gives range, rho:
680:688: 665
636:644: 715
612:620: 757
